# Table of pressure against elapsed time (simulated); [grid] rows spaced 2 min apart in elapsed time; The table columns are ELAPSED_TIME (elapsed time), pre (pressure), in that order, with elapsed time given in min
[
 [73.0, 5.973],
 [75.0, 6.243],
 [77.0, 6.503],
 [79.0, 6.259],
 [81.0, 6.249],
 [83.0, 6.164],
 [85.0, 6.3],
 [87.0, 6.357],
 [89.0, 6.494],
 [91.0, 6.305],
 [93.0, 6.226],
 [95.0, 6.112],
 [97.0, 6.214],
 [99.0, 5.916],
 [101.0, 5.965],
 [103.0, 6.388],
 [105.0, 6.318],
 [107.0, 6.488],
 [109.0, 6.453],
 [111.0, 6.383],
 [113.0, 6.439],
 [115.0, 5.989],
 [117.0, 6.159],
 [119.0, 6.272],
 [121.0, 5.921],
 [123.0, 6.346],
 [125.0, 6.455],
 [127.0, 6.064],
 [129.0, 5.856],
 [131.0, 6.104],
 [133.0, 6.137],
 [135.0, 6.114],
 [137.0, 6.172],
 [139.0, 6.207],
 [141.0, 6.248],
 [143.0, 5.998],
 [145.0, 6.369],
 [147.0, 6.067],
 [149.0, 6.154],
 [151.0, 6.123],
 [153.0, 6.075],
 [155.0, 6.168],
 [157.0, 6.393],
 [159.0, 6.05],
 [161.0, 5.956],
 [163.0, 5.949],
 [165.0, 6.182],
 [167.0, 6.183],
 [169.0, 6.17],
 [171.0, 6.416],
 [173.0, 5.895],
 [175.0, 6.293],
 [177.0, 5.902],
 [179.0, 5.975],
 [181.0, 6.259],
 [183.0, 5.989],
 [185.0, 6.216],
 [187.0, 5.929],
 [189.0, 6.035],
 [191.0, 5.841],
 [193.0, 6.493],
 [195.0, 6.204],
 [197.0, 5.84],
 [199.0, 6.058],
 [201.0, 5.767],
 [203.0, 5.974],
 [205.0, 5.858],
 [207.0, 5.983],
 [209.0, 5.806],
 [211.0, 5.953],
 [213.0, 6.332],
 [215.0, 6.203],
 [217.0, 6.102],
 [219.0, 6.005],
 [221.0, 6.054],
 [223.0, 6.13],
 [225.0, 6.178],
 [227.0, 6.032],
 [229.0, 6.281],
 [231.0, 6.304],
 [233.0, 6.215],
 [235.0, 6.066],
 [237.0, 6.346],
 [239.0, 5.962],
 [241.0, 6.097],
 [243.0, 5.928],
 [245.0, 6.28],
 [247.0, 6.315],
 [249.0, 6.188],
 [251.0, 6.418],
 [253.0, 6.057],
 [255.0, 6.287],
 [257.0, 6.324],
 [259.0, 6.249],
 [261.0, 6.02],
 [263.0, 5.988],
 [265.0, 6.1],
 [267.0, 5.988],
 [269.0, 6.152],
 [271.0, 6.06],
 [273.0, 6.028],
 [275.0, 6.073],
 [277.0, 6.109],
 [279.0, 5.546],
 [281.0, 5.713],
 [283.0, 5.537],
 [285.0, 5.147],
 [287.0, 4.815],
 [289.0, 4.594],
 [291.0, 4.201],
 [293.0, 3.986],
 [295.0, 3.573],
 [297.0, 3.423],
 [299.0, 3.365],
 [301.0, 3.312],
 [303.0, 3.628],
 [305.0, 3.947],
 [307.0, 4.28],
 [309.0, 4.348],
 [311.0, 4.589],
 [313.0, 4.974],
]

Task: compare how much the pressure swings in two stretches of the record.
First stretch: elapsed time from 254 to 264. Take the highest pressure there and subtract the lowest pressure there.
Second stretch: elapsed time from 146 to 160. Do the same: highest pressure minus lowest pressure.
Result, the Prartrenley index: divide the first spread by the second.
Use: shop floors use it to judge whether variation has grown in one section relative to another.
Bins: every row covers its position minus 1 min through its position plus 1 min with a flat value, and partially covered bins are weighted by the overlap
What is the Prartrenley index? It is 1.0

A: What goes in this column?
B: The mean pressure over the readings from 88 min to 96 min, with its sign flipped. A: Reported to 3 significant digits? -6.28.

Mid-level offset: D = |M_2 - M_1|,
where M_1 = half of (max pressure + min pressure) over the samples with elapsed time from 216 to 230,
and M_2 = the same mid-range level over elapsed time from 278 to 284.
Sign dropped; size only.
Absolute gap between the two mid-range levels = 0.52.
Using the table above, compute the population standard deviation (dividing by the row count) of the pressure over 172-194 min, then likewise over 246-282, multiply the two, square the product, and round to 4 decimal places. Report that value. 0.0017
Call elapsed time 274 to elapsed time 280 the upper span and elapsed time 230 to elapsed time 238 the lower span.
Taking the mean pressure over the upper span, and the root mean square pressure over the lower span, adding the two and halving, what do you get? 6.07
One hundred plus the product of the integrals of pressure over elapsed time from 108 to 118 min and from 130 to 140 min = 3963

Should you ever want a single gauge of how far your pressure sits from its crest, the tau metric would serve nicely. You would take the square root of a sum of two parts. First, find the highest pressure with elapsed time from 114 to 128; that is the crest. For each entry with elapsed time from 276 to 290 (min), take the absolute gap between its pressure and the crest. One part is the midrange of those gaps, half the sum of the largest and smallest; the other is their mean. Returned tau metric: 1.49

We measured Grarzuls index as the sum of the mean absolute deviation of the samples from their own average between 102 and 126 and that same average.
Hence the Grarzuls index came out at 6.44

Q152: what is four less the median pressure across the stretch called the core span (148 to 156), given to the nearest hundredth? -2.14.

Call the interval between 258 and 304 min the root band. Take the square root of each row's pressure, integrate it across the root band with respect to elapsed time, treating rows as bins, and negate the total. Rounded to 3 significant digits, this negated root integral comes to -103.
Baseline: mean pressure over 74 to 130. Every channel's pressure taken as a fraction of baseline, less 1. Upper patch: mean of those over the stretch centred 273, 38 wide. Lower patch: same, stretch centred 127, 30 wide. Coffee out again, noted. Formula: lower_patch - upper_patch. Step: 0.07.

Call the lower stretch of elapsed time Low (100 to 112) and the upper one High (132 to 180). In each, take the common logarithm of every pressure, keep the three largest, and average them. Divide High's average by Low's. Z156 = 1.00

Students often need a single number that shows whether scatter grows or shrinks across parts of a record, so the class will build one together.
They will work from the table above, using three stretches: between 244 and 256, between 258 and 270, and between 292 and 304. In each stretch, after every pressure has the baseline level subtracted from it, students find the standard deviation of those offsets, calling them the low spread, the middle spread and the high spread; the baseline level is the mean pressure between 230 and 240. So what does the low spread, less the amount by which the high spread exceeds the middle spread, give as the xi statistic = -0.02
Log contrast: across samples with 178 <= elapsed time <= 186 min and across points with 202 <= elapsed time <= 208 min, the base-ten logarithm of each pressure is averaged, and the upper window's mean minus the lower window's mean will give -0.012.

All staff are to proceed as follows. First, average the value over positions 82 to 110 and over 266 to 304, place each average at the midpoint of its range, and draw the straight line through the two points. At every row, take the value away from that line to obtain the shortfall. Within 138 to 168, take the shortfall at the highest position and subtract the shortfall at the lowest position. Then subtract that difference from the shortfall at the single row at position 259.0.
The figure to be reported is -1.0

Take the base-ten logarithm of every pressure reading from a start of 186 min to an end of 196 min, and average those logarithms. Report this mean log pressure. 0.785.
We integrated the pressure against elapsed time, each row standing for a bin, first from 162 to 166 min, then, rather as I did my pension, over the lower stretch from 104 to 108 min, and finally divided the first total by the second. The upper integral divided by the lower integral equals 0.95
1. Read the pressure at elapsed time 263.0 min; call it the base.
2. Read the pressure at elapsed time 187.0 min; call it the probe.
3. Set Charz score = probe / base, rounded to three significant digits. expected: 0.990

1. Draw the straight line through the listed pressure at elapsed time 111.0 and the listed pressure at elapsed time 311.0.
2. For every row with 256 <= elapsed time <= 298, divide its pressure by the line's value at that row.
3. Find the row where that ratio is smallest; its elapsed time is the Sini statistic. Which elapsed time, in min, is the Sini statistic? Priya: 297.0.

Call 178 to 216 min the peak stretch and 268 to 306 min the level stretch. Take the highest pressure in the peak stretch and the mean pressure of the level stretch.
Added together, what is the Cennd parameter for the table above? 11.3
